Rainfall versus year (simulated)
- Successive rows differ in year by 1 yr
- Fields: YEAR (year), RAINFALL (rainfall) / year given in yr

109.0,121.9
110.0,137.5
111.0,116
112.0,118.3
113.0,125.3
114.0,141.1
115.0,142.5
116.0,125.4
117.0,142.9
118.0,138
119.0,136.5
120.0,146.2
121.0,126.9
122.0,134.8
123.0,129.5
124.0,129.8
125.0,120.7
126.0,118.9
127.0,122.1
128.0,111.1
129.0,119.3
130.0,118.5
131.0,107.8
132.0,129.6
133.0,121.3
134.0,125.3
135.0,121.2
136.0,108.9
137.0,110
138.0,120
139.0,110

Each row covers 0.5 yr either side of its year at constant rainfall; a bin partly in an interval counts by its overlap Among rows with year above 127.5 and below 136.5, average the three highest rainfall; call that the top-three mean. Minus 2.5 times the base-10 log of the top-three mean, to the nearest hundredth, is -5.25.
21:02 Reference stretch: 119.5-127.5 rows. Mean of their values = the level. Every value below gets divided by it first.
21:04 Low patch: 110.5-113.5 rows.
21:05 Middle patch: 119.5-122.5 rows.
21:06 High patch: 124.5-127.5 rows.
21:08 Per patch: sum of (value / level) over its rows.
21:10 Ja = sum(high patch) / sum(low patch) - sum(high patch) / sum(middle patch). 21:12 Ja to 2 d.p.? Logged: 0.12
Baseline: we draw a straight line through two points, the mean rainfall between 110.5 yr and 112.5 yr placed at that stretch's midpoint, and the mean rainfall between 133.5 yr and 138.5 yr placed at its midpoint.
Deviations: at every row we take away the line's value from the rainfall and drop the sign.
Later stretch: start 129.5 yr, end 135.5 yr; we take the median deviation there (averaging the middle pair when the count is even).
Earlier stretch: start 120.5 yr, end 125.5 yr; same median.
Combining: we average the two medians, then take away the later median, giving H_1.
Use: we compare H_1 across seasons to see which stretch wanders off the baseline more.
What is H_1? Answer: 3.1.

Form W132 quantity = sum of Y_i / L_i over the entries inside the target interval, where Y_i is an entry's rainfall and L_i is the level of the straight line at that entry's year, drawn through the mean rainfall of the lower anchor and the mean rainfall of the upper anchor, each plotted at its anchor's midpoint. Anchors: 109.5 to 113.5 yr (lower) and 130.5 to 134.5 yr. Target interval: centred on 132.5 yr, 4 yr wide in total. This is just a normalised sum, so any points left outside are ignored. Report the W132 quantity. 4.0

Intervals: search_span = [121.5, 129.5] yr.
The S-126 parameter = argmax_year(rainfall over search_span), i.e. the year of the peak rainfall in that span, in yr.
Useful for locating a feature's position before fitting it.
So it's 122.0 yr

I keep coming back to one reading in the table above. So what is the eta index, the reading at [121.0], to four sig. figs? 126.9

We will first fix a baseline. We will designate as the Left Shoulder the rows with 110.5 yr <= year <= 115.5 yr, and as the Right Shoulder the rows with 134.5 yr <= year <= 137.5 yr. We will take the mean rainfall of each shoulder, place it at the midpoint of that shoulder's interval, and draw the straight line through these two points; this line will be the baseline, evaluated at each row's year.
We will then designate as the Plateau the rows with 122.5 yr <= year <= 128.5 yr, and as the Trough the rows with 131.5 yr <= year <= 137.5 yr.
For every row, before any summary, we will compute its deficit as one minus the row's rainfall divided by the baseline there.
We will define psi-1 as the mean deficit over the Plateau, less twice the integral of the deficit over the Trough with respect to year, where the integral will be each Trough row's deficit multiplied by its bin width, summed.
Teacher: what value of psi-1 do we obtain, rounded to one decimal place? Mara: 0.5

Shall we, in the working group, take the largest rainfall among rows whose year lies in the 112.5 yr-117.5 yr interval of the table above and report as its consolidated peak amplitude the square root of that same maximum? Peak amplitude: 12.0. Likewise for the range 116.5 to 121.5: 12.1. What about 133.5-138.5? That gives 11.2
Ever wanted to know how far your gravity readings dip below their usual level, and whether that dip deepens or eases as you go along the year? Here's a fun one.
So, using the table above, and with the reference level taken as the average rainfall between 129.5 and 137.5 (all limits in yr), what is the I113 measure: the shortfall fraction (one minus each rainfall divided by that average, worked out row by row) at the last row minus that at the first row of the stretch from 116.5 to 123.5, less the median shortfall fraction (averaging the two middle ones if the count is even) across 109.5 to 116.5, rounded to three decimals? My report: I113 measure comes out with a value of 0.178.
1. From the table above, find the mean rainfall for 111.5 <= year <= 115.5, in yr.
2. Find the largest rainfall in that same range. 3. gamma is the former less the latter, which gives -10.7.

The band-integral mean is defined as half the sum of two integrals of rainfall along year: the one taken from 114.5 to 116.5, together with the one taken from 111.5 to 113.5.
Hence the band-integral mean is 256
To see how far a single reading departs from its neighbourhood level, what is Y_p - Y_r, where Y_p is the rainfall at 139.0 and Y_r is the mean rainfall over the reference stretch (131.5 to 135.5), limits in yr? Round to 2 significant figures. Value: -14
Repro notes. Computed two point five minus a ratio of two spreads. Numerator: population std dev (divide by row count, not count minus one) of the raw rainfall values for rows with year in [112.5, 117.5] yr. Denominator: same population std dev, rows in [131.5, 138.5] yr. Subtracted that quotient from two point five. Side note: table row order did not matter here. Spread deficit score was 1.3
